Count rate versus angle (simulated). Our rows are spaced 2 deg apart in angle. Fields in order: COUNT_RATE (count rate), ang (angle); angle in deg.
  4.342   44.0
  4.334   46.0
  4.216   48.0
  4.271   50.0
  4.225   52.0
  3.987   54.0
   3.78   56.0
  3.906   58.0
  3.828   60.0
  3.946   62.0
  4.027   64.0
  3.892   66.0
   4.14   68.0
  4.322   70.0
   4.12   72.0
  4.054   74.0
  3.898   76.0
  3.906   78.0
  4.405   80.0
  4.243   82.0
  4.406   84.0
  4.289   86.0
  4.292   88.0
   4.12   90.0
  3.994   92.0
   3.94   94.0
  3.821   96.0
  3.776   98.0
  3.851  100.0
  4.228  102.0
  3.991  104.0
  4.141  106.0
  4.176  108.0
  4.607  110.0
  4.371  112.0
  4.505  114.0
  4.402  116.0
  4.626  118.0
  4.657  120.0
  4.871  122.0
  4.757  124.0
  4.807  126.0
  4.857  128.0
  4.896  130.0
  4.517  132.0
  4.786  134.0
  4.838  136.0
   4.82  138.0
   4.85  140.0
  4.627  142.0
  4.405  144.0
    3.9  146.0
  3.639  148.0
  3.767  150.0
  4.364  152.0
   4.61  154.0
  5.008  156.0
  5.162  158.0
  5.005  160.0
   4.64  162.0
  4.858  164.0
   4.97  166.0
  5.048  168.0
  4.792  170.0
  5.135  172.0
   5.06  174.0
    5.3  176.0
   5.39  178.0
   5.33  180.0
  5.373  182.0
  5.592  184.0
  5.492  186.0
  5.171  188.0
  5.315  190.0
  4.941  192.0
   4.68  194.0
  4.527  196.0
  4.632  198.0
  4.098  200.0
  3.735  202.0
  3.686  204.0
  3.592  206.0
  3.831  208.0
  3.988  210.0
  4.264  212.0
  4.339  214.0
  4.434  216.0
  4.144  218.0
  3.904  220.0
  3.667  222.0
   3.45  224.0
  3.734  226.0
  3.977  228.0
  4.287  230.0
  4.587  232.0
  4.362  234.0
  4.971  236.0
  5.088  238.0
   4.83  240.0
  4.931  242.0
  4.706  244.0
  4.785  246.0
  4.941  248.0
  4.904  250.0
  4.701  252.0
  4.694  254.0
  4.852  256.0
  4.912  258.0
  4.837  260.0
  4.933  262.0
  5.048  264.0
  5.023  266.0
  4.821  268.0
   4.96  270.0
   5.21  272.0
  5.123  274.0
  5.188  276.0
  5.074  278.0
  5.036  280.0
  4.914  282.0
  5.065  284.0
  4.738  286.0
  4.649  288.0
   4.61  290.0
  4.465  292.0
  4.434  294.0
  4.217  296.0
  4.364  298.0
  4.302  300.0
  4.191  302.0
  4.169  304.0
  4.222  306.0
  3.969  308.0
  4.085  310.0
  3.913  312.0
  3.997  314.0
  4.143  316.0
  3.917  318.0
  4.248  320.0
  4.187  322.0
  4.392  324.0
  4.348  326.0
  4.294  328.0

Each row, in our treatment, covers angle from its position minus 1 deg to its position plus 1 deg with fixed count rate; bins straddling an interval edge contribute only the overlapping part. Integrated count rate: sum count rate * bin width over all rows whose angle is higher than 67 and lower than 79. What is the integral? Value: 49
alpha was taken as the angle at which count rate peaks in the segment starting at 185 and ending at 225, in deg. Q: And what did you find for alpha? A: 186.0 deg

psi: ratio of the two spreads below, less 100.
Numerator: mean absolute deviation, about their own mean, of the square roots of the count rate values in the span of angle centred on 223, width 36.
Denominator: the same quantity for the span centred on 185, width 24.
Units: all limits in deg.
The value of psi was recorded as -98.3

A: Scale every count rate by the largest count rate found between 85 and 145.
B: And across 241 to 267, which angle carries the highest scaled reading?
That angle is 264.0 deg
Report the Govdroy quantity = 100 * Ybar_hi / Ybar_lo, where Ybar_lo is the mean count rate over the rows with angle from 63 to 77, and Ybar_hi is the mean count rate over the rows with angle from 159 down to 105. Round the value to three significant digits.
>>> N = 112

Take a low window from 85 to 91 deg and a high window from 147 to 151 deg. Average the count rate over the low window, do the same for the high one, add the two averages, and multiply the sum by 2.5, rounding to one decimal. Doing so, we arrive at 19.8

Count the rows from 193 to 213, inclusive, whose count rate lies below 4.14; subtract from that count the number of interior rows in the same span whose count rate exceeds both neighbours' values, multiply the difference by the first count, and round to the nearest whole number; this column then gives 30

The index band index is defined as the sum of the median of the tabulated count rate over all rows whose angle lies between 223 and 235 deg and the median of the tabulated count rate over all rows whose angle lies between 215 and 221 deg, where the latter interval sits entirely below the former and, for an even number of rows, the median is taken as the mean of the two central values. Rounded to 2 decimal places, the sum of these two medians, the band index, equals 8.28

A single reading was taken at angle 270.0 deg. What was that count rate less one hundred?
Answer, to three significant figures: -95.0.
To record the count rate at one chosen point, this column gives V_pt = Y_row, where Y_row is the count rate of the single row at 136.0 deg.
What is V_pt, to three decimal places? 4.838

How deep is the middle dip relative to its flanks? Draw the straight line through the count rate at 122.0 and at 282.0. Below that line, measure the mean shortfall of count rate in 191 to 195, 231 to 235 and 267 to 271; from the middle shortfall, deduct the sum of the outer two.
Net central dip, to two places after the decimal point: 0.33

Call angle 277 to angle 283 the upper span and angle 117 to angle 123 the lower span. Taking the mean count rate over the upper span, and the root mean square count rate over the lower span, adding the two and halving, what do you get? 4.9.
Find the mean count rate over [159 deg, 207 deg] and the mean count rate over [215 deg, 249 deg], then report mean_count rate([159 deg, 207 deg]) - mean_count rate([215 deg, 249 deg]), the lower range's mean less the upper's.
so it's 0.45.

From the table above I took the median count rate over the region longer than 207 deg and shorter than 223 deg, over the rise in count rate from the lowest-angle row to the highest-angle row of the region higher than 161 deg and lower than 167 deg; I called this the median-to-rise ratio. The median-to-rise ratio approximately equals 12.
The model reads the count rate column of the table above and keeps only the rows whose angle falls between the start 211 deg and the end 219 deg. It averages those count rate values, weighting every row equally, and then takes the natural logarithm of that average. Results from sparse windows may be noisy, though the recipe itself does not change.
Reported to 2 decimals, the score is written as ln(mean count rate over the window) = 1.46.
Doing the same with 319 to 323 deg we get 1.44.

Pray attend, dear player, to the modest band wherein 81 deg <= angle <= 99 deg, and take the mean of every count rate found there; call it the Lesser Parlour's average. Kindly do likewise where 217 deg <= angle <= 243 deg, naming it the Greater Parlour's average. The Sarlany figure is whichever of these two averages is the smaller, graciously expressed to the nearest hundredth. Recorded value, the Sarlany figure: 4.10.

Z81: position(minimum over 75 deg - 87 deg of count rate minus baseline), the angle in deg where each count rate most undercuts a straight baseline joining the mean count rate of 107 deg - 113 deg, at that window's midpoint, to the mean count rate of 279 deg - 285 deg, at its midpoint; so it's 76.0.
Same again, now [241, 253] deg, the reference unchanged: 252.0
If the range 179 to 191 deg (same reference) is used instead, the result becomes 188.0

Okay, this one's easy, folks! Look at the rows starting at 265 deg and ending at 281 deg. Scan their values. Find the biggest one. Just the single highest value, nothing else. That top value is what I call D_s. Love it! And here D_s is 5.21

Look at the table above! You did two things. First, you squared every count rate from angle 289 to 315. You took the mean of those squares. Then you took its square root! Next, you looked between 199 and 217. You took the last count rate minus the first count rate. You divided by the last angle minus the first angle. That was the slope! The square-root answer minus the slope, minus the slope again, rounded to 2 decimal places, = 4.19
